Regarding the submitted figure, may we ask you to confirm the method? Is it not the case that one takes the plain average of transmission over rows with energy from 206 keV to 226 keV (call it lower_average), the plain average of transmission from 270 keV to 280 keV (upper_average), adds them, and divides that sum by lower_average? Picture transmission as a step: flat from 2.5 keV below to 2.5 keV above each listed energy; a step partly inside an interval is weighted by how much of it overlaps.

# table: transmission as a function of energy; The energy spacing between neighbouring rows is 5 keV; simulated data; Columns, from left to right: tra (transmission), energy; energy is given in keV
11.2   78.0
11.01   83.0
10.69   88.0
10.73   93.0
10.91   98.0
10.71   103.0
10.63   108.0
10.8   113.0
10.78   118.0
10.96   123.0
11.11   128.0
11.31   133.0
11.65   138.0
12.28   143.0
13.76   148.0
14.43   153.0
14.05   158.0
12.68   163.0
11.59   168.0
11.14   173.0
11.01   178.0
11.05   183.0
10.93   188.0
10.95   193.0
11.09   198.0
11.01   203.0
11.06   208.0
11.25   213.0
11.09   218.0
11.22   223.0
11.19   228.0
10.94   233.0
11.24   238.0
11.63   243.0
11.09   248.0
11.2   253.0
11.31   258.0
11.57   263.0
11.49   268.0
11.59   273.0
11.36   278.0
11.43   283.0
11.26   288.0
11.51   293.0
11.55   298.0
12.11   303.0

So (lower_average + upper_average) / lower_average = 2.03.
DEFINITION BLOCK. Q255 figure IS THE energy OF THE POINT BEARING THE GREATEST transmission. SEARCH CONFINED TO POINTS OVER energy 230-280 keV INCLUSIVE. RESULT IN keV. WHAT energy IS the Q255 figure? 243.0 keV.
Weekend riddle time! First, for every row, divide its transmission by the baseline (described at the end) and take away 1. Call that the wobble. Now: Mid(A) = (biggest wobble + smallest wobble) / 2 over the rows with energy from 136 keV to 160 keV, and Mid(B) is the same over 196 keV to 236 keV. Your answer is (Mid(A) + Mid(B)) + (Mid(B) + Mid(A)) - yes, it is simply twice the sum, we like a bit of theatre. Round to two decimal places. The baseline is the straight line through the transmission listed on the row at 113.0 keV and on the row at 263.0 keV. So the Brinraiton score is 0.33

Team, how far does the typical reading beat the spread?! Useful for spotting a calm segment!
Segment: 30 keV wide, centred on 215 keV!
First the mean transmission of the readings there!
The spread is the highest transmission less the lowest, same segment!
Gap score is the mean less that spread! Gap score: 10.9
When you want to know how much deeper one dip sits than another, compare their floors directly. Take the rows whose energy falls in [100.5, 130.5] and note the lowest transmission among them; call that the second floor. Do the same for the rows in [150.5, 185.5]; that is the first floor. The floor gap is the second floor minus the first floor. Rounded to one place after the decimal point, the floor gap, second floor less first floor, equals -0.4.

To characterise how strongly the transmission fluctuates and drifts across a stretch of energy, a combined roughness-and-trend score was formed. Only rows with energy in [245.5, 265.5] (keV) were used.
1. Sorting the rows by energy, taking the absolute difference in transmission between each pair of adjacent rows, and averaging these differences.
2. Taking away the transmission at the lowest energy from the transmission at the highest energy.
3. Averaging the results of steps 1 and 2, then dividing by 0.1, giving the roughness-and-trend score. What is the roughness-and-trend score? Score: 3.2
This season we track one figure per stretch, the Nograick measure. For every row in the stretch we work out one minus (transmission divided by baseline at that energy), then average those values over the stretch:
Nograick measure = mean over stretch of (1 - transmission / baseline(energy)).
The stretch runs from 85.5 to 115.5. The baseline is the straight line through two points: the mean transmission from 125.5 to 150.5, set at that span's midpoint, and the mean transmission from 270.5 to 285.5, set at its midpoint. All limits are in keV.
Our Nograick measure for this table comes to 0.12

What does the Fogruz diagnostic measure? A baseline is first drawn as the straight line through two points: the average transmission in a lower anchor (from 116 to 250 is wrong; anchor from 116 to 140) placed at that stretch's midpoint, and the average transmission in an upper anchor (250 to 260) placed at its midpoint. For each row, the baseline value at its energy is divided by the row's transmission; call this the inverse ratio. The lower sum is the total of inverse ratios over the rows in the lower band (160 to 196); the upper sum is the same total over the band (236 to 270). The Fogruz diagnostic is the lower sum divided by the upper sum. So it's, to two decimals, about 1.00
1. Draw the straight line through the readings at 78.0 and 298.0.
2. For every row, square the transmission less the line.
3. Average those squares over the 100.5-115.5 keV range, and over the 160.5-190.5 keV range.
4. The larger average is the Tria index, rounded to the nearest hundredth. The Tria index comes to 0.39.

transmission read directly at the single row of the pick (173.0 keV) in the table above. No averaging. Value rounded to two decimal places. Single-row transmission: 11.14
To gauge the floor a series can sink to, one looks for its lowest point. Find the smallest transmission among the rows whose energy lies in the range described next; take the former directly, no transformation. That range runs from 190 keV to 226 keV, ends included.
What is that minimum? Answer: 10.95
